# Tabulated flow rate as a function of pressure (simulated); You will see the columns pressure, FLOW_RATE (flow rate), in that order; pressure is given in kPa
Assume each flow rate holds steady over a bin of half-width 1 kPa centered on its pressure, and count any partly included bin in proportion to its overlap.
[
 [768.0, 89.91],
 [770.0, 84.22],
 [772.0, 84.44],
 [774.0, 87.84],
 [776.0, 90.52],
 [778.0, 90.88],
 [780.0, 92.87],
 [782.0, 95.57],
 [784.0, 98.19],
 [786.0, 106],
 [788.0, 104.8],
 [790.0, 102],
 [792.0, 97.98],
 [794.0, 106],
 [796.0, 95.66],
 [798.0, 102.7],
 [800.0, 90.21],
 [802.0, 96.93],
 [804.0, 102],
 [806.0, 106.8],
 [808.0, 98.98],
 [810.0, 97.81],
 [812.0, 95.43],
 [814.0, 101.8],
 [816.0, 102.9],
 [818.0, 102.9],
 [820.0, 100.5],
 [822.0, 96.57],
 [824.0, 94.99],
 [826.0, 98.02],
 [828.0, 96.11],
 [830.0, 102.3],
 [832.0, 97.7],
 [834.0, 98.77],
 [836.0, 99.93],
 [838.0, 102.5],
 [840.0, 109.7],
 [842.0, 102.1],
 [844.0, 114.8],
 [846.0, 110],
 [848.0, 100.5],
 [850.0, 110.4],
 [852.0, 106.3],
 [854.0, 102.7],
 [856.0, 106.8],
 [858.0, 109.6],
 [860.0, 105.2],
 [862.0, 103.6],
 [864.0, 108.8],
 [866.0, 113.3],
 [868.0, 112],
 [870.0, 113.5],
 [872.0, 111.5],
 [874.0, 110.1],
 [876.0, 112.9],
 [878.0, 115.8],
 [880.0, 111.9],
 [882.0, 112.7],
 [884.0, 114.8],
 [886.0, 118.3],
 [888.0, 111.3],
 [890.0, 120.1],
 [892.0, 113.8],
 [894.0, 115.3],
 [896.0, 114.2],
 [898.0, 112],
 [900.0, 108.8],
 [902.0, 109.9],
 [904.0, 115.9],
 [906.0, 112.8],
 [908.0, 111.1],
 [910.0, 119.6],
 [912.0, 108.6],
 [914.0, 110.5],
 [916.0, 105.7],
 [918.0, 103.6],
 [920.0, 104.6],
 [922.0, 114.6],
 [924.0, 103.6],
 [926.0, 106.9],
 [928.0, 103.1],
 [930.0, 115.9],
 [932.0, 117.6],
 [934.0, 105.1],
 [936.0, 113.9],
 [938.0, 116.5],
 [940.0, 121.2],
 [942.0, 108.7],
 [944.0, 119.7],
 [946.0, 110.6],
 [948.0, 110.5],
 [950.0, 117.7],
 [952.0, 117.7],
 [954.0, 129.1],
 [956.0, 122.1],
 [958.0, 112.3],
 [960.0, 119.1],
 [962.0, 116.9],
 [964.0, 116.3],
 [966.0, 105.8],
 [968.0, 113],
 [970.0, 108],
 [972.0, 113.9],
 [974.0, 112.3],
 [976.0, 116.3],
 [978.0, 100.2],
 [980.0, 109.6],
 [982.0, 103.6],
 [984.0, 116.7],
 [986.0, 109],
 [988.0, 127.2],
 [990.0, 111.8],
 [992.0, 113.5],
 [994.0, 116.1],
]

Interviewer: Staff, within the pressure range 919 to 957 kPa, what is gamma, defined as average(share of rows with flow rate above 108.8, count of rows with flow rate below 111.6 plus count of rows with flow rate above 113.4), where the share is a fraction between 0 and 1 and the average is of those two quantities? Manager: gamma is 10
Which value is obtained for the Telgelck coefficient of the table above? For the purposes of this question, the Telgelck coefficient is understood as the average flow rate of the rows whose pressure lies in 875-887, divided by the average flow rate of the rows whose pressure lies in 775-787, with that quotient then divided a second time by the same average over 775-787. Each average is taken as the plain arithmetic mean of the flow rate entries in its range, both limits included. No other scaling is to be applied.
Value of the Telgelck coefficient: 0.0125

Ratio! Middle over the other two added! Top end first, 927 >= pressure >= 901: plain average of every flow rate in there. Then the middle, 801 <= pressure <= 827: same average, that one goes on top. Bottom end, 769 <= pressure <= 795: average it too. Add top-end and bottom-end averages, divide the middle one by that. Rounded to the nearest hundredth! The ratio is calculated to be 0.49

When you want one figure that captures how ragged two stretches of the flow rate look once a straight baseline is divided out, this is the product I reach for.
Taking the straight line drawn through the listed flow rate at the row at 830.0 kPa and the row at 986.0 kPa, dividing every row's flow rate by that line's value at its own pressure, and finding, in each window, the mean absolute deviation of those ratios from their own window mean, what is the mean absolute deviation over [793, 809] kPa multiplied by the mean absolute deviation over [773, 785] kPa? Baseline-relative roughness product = 0.0012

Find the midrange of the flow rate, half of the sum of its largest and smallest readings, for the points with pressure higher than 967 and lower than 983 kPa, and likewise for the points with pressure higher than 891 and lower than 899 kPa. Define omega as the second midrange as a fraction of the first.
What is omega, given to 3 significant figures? 1.05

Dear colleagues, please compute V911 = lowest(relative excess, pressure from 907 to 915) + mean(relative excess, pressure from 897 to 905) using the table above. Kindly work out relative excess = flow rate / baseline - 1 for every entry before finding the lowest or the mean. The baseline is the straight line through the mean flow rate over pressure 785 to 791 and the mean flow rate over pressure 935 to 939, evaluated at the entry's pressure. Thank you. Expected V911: -0.05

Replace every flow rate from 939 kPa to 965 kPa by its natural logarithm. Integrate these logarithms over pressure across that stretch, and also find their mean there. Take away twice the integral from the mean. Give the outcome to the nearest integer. -243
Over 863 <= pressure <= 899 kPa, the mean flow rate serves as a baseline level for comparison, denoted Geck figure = 113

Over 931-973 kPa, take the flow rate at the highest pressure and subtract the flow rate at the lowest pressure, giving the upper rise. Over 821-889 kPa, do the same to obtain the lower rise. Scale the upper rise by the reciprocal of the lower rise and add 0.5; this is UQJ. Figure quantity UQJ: 0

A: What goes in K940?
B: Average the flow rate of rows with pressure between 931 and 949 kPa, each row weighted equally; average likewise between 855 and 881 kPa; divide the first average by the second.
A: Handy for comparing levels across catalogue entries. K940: 1.03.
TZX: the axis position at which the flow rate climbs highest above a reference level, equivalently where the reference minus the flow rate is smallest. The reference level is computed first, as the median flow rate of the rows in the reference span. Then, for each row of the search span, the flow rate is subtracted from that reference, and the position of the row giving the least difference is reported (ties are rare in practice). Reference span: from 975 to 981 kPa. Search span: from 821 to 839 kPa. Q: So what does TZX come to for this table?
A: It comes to 838.0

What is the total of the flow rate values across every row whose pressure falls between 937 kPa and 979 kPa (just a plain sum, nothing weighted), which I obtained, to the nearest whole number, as 2408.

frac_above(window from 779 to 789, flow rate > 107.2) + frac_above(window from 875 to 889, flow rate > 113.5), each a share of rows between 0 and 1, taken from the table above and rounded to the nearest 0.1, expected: 0.4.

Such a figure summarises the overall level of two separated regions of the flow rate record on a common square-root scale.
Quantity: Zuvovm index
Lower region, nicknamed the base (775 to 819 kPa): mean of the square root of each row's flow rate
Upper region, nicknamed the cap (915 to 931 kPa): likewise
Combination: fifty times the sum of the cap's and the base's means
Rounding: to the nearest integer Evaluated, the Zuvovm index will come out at 1015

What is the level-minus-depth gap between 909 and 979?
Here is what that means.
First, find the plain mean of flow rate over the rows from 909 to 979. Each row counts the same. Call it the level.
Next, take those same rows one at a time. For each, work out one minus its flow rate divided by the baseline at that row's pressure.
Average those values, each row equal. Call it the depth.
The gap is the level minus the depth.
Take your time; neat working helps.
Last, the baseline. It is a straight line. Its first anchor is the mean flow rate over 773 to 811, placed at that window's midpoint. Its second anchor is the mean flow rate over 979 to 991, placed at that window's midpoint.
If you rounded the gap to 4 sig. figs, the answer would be 112.6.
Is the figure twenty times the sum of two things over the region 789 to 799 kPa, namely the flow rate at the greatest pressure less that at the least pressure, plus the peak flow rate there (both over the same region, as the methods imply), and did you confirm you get 2134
